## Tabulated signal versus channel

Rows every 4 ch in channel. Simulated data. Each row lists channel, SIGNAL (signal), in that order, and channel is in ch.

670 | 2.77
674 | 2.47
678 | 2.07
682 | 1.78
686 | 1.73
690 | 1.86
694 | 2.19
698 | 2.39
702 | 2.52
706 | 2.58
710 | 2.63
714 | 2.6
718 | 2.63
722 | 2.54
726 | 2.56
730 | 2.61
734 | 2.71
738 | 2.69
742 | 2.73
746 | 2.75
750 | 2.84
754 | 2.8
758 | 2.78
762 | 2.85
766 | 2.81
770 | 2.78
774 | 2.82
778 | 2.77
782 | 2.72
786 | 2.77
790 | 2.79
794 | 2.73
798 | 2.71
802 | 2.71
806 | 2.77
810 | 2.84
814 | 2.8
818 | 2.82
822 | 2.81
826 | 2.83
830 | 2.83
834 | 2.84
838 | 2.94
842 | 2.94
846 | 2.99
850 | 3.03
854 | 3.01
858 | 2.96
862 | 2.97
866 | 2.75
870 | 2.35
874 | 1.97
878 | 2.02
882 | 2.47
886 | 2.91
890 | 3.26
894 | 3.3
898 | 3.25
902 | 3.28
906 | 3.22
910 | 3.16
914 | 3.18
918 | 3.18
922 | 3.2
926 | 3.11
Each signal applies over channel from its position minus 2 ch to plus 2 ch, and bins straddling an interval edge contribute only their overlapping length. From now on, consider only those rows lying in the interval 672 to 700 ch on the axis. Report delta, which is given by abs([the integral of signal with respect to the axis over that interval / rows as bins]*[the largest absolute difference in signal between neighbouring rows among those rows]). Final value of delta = 23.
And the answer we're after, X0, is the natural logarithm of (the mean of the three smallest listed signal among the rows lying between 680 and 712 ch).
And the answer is 0.58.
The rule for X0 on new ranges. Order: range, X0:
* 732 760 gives 1.00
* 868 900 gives 0.75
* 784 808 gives 1.00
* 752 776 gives 1.02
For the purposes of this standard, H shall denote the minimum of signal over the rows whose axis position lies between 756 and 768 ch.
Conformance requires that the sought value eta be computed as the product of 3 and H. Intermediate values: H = 2.78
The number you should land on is 8.3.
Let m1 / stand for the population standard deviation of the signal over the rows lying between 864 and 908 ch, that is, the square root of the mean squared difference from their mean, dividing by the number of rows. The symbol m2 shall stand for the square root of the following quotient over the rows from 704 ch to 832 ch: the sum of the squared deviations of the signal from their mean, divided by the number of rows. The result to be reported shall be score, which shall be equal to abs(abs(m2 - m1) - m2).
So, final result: 0.318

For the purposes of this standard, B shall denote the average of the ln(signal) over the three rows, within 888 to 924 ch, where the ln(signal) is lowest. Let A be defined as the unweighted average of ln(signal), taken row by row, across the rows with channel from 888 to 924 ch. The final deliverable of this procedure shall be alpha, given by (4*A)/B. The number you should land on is 4.06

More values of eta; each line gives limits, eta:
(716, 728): 7.6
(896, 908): 9.7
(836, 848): 8.8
